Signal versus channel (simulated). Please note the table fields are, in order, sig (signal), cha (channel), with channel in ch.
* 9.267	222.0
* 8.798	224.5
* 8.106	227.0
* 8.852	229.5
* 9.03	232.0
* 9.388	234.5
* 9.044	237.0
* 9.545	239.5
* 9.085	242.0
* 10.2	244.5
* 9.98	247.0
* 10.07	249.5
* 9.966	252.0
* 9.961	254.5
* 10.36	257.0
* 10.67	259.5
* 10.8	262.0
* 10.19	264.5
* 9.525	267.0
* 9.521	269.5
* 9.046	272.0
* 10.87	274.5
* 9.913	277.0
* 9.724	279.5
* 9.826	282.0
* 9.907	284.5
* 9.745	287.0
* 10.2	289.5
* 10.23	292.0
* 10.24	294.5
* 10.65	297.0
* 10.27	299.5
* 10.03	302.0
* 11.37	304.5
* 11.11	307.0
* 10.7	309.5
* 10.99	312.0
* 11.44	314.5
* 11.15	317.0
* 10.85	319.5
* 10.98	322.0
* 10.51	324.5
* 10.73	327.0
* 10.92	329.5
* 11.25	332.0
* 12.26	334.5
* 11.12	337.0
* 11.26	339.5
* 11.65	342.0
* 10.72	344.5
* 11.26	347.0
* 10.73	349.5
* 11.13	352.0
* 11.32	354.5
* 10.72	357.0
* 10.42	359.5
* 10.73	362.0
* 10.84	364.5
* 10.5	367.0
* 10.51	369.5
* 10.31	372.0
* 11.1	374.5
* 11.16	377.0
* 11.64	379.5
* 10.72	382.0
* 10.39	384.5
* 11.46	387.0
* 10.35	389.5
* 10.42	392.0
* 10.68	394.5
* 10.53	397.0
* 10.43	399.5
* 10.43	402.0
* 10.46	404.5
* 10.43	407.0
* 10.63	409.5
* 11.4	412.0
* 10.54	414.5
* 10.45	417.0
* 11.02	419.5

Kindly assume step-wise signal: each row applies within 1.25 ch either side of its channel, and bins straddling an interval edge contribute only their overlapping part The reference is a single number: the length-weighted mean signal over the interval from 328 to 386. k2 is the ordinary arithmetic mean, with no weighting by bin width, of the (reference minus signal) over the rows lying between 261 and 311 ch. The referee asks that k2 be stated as 0.8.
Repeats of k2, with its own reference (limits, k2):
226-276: 1.3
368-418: 0.3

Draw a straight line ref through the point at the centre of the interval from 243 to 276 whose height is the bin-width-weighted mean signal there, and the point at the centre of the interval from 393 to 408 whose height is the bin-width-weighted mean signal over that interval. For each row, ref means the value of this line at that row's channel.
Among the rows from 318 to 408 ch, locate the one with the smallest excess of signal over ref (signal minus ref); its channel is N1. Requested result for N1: 389.5 ch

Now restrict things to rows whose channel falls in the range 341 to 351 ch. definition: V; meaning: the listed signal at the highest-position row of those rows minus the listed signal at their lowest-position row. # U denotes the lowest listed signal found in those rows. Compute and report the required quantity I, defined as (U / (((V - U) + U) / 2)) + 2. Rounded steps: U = 10.72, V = -0.9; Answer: -21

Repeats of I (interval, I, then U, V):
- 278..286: 108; 9.724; 0.2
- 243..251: -152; 9.98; -0.1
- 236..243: 443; 9.044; 0.0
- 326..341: 42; 10.73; 0.5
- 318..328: -173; 10.51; -0.1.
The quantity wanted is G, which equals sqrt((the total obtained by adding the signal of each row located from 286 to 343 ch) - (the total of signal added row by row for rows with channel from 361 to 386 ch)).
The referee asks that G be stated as 11.9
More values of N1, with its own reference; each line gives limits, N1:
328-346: 344.5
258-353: 272.0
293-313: 302.0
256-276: 272.0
